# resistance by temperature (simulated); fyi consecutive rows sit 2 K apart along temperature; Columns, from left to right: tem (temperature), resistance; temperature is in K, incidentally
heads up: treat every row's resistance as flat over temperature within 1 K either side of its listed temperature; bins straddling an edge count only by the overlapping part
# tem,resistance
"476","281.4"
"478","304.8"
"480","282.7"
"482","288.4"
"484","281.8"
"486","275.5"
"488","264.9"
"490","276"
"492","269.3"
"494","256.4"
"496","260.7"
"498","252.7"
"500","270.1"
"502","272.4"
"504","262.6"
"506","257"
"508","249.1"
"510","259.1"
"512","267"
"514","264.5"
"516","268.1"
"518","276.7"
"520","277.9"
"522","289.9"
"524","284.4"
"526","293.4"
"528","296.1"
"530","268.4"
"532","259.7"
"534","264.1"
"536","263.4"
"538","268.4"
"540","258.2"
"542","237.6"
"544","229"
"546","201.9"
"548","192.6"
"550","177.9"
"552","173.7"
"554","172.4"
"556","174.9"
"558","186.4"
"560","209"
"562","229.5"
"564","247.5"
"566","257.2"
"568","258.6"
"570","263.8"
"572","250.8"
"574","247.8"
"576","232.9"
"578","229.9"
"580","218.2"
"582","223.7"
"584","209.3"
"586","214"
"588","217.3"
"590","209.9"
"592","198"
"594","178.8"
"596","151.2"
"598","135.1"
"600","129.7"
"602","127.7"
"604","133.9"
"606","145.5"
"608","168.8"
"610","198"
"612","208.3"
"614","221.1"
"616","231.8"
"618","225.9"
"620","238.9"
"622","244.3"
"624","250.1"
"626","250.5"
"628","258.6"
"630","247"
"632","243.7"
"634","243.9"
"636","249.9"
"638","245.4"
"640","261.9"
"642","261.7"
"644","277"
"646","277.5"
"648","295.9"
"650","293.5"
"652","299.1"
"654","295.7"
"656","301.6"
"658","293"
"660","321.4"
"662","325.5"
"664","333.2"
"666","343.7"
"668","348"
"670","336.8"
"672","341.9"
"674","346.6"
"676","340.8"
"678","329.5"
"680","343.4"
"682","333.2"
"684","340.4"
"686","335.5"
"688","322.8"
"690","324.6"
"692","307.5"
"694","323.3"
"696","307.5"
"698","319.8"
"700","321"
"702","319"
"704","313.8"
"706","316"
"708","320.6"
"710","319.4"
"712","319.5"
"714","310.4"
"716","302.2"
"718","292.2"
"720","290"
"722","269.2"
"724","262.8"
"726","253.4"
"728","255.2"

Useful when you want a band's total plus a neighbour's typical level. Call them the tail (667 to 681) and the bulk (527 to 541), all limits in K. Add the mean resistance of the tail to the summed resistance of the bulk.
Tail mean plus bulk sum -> 2219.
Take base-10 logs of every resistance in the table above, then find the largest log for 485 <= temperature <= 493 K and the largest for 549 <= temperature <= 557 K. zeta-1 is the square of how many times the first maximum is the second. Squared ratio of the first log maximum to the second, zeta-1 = 1.18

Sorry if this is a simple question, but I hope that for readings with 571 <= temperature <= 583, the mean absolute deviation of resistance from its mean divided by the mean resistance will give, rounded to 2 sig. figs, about 0.044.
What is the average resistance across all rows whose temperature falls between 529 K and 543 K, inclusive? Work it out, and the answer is 260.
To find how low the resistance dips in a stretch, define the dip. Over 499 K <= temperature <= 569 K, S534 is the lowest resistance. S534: 172.4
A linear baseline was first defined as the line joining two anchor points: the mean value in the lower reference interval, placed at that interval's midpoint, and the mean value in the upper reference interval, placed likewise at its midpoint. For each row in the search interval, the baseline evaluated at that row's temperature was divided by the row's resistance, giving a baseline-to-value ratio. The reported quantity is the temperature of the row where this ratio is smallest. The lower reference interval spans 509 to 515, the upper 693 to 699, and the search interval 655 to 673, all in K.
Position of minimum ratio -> 668 K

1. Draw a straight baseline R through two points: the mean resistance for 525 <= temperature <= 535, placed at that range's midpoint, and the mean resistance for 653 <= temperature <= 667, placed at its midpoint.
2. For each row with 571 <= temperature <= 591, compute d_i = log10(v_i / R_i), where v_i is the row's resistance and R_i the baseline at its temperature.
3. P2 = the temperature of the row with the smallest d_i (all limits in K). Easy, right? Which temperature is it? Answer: 590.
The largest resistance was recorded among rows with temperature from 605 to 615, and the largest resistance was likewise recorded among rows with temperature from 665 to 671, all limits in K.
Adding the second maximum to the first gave 569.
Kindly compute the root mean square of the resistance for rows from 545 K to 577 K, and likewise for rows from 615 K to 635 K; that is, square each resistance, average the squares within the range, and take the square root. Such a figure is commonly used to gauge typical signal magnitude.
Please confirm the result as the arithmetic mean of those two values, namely 232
